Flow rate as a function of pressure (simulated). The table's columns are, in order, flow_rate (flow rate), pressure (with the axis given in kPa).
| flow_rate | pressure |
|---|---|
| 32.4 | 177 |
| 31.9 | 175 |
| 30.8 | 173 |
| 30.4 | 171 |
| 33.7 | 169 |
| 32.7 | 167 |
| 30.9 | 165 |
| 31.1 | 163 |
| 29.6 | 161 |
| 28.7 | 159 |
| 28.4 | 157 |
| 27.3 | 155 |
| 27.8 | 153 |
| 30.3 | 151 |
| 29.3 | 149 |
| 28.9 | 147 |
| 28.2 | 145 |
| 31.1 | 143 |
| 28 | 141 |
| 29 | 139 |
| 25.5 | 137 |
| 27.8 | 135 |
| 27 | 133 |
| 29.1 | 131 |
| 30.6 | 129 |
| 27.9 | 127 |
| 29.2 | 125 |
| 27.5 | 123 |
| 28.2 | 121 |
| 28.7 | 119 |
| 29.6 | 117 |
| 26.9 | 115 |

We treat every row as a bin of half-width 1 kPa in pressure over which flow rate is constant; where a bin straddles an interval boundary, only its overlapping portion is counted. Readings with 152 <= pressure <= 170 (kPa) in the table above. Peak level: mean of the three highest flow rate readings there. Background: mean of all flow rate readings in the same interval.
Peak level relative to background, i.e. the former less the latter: 2.48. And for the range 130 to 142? 0.97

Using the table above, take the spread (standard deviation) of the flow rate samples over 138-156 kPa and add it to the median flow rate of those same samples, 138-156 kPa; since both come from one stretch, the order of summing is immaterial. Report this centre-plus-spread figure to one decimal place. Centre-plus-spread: 30.1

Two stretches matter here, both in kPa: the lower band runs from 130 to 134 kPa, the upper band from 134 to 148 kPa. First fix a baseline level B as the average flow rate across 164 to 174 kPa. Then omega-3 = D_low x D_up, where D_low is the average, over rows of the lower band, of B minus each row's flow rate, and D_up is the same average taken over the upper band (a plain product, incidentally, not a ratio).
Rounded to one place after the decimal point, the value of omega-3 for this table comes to 12.2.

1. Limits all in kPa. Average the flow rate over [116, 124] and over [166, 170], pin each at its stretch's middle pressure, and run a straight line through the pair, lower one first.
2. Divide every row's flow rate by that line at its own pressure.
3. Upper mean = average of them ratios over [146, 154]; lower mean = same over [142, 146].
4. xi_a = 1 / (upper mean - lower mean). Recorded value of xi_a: -28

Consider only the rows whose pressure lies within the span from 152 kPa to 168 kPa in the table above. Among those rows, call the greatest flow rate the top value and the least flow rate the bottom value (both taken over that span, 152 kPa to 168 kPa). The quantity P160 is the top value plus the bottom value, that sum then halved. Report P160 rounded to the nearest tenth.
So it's 30.0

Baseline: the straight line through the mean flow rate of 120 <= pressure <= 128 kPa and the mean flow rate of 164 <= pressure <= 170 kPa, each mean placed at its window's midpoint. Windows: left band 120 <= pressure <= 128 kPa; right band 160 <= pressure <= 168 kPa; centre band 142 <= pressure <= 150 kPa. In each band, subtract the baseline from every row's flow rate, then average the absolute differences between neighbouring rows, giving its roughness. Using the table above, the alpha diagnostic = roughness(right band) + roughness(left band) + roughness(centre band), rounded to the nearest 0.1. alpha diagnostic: 3.7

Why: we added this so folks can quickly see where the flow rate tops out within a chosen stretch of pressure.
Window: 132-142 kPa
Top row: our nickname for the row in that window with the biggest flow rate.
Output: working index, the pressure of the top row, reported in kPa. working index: 139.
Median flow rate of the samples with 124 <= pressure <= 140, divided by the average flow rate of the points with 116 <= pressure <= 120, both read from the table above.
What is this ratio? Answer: 0.98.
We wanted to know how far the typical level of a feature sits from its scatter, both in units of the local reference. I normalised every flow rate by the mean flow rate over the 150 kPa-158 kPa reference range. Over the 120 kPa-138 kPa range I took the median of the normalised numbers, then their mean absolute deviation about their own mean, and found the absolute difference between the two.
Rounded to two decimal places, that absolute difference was 0.94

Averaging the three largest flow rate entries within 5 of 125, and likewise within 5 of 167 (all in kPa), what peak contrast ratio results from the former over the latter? 0.90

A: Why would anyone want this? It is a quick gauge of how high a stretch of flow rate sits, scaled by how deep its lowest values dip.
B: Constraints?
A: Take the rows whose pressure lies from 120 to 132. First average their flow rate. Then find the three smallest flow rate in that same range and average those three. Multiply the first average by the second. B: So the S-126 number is 801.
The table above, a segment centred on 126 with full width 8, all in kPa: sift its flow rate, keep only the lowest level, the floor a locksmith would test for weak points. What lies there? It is 27.5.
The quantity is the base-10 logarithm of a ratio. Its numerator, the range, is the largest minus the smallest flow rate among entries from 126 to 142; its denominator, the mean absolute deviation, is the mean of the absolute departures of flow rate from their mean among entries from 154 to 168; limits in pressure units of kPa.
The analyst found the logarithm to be 0.5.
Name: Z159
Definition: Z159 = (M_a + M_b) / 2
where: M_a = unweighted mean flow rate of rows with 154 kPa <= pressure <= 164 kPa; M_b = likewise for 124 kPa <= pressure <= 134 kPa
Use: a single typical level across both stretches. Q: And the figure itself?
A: 28.9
